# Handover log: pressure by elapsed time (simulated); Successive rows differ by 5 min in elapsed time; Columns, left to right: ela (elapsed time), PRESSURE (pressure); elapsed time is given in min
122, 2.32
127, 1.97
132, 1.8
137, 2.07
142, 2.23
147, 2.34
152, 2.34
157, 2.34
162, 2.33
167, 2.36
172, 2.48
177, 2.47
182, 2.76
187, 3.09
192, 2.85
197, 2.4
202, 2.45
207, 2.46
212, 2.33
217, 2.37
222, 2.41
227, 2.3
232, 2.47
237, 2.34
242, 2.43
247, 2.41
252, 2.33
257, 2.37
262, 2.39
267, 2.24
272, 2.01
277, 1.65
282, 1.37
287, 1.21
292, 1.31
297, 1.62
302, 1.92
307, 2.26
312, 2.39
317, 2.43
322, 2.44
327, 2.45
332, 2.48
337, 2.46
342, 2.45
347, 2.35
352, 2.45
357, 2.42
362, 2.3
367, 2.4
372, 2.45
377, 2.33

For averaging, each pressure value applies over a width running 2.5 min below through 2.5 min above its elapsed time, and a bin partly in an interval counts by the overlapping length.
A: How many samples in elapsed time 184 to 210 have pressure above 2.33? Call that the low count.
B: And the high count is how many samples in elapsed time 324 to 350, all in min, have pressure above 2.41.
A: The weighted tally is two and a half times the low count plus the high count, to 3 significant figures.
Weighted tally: 16.5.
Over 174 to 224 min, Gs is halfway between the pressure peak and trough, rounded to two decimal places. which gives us 2.71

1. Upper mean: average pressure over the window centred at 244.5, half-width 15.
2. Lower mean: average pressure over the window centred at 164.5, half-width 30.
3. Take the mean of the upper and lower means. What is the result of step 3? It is 2.43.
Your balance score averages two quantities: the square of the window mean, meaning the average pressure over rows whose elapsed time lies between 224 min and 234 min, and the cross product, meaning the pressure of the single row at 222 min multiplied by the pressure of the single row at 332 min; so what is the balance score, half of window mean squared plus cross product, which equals 5.83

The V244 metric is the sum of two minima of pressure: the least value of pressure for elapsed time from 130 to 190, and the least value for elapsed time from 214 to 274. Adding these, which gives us 3.81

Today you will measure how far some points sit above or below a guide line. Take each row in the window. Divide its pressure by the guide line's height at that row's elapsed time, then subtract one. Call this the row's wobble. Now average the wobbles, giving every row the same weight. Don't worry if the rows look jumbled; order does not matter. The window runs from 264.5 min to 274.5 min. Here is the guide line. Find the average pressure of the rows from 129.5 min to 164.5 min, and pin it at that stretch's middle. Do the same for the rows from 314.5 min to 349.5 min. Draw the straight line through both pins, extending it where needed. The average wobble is -0.10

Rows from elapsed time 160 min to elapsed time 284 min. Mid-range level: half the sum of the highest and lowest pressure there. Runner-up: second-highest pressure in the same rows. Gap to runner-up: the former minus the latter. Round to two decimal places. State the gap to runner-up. -0.62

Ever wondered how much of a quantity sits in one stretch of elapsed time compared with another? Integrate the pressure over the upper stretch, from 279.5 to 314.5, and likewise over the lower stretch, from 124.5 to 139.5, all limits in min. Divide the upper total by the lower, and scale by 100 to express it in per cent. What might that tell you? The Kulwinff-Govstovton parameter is 207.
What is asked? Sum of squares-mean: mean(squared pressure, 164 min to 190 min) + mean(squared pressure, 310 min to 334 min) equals 13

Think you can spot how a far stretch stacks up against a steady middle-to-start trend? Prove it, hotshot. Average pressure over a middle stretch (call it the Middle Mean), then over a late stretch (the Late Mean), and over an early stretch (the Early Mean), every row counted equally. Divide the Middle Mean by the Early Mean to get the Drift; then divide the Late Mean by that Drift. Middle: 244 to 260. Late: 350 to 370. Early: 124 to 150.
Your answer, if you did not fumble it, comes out 2.1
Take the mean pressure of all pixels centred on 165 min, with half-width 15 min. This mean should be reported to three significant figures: 2.39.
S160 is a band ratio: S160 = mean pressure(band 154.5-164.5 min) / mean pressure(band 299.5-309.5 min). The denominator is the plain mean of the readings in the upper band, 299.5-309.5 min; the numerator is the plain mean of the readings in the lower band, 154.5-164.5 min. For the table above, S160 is 1.12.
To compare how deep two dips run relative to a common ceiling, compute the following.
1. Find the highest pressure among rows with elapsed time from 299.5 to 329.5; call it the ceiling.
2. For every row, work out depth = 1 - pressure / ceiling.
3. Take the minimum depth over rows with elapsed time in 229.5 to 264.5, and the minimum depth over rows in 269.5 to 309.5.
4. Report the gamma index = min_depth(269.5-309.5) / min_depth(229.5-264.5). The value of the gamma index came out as -9.5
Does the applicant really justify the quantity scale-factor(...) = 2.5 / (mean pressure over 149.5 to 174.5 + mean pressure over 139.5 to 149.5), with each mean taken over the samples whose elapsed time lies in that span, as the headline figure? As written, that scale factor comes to 0.54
